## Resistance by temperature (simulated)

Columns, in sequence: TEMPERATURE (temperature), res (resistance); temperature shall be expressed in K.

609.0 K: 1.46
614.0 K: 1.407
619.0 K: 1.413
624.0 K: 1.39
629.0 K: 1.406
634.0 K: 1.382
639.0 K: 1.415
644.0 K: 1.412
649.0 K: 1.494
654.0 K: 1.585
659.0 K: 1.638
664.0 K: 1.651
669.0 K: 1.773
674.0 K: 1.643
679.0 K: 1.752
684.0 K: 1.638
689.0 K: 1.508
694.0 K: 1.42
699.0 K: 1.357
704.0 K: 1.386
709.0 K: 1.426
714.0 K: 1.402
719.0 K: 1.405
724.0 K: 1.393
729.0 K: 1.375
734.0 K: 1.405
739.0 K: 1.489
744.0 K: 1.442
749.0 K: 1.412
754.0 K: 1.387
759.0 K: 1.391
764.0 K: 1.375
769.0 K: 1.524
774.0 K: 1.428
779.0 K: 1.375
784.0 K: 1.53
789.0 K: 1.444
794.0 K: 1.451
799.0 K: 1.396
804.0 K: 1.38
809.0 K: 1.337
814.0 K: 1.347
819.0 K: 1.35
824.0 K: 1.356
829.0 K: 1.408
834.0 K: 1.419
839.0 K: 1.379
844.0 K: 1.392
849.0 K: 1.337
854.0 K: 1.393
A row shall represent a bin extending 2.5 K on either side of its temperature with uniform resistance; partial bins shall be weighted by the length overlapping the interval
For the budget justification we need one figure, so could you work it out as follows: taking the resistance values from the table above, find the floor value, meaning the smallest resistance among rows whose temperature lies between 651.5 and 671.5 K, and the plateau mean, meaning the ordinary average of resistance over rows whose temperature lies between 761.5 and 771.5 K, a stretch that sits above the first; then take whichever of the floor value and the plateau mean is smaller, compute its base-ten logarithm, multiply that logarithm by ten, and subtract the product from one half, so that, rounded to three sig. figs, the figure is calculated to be -1.11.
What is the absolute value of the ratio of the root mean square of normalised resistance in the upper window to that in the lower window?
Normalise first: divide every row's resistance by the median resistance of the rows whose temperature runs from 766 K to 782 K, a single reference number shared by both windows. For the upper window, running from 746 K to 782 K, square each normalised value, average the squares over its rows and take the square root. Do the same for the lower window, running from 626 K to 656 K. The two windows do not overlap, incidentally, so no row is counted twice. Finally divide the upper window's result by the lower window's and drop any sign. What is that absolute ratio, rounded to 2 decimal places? 0.97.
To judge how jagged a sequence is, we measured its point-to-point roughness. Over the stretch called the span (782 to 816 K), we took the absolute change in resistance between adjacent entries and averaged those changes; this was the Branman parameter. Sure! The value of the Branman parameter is 0.036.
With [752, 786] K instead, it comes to 0.079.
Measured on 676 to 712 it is 0.077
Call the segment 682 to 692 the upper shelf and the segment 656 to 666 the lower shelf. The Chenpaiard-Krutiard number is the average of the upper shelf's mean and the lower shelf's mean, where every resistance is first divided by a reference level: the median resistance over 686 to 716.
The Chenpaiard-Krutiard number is 1.14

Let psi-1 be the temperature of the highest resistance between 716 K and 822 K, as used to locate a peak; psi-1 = 784.0 K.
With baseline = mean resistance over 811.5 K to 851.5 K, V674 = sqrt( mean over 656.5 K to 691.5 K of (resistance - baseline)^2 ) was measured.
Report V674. 0.30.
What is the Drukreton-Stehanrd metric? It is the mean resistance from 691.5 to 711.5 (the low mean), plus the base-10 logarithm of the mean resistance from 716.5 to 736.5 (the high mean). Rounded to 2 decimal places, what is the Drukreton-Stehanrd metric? 1.54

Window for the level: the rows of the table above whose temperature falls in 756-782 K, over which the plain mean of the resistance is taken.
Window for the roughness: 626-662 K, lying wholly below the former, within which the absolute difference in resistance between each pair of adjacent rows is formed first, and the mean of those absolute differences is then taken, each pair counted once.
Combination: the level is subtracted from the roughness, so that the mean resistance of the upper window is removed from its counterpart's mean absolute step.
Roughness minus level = -1.37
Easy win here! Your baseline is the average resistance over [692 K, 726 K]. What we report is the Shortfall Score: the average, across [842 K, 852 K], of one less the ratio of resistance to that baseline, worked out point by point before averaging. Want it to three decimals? 0.024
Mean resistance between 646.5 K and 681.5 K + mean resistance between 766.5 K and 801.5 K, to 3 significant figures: 3.10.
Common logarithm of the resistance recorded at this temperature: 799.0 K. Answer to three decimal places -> 0.145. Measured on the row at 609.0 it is 0.164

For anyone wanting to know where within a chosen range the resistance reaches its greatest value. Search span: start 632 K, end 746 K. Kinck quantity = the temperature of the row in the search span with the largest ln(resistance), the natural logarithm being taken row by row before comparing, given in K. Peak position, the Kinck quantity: 669.0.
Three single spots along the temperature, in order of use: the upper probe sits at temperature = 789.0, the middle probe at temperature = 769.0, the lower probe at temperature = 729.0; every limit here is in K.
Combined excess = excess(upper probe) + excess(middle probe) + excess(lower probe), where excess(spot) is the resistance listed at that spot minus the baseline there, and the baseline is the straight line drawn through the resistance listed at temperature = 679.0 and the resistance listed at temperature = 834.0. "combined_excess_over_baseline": -0.38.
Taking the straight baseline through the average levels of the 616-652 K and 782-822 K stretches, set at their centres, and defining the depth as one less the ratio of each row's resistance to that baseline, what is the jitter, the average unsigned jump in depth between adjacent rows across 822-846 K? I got 0.021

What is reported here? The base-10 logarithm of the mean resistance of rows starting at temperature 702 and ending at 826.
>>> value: 0.149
